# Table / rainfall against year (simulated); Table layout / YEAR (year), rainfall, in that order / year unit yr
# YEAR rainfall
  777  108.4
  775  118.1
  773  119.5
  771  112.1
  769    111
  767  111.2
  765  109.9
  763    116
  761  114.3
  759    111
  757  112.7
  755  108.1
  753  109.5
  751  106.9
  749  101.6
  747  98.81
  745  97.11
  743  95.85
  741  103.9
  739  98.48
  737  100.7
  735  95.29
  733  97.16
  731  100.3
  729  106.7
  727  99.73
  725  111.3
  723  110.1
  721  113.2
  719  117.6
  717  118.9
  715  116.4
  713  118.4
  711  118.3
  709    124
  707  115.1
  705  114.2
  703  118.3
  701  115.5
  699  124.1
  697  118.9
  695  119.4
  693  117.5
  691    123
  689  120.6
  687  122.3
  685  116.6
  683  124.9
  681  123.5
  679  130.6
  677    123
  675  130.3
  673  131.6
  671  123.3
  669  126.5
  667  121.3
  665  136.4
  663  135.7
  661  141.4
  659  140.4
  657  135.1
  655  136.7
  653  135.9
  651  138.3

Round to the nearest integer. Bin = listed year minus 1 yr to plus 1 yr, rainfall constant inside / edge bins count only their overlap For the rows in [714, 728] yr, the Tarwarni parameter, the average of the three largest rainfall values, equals 118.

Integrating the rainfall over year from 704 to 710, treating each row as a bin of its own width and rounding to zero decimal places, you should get 707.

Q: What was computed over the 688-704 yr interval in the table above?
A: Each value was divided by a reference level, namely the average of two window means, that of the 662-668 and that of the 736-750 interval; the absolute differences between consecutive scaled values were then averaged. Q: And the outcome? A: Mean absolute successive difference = 0.033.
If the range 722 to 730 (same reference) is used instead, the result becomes 0.057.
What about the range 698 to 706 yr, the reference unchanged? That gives 0.045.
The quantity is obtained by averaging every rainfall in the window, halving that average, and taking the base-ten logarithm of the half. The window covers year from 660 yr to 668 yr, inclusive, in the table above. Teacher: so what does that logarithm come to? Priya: 1.83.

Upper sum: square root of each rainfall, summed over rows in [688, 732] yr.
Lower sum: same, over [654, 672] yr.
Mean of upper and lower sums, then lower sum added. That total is 274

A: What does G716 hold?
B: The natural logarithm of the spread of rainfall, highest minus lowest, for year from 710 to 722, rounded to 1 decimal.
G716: 1.7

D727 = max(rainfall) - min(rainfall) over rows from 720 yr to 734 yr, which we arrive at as 16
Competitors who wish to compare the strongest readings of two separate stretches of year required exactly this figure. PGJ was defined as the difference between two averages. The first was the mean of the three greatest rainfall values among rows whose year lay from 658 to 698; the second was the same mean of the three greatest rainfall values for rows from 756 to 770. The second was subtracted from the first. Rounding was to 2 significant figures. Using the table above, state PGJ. 25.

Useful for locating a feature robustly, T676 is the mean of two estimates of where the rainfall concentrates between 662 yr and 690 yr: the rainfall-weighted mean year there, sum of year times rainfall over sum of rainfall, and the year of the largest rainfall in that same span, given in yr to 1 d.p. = 670.4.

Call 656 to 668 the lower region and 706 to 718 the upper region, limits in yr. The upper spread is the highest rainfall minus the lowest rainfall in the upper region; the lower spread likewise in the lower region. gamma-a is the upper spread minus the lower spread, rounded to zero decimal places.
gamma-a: -11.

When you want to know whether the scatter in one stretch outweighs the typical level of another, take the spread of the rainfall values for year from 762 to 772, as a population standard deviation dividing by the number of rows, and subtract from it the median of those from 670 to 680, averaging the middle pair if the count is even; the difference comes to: -128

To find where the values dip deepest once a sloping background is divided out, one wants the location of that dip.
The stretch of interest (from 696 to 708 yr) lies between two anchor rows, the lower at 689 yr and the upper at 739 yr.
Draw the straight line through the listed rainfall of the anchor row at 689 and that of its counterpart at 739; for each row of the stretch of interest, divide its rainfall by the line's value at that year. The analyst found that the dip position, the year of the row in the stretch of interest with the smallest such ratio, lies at 701 yr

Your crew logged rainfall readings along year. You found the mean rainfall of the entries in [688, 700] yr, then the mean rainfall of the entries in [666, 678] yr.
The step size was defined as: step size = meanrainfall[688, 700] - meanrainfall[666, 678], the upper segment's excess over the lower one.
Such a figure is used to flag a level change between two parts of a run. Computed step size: -5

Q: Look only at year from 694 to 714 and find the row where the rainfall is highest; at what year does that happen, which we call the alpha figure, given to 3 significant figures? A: 699 yr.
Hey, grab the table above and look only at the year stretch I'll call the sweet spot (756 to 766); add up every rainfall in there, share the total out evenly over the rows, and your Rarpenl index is 113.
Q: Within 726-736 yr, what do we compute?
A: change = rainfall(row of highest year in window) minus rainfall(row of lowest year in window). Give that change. -4.4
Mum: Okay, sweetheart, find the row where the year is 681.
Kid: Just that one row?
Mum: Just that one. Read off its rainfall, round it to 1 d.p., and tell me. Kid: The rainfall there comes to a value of 123.5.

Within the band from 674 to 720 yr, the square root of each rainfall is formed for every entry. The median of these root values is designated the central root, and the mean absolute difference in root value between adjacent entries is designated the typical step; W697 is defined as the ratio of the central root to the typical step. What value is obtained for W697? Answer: 58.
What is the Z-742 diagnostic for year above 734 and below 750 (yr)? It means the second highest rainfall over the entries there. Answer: 101.6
